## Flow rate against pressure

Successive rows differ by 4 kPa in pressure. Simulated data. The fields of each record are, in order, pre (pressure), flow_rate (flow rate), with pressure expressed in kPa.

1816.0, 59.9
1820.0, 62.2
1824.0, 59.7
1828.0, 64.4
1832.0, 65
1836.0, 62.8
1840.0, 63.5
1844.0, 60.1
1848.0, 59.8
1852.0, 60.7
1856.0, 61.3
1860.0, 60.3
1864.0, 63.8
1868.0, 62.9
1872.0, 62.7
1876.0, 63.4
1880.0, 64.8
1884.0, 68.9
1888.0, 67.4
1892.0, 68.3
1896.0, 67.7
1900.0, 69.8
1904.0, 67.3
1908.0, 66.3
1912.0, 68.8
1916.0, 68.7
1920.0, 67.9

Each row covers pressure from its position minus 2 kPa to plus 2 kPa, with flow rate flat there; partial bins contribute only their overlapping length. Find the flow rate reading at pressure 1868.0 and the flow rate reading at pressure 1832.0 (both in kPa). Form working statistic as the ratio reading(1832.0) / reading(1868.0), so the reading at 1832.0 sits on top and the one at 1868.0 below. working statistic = 1.03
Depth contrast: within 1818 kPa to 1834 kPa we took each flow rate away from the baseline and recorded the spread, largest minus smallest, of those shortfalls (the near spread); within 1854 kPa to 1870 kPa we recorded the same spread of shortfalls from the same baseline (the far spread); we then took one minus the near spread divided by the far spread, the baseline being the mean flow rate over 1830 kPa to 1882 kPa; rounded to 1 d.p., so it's -0.5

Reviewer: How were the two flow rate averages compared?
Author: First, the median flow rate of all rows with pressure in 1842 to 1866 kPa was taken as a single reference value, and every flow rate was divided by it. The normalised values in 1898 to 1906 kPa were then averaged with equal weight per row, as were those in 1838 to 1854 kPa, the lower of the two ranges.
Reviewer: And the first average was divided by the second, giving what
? 1.12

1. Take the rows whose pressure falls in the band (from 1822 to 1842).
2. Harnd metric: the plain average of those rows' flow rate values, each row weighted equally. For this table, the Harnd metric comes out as 63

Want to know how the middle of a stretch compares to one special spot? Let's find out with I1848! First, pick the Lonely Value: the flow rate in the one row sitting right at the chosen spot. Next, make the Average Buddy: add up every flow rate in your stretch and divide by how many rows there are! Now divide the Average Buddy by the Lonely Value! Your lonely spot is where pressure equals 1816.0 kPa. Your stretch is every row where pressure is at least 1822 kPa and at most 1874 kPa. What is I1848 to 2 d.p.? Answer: 1.04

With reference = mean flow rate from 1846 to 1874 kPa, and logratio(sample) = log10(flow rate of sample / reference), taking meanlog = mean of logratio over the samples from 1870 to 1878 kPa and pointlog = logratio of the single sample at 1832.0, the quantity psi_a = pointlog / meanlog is 2.4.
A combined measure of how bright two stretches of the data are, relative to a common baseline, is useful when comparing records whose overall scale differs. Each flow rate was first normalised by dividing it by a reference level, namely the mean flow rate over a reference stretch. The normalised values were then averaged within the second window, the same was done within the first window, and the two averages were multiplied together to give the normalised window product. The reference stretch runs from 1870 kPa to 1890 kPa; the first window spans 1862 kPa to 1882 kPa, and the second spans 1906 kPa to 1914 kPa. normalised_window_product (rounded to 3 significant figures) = 1.00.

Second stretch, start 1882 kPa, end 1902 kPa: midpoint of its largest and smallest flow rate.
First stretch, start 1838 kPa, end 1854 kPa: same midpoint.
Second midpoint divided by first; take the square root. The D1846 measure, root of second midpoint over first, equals 1.05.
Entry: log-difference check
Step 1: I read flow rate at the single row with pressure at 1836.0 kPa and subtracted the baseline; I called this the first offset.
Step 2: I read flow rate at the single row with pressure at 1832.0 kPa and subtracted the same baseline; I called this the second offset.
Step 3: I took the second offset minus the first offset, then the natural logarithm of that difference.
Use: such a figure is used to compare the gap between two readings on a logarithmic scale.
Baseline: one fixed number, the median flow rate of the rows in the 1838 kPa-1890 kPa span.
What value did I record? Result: 0.79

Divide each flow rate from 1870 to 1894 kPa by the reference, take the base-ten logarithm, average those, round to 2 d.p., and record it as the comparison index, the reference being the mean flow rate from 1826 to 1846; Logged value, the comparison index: 0.02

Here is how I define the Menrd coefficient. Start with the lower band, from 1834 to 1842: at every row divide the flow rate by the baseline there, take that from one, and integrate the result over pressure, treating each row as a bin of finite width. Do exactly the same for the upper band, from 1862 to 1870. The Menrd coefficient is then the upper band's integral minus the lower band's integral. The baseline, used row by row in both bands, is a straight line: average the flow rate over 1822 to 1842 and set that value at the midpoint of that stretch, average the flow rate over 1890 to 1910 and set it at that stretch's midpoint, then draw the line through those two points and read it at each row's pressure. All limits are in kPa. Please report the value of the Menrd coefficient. 0.2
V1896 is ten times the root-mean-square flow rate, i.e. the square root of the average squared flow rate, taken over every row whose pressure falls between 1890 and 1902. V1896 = 686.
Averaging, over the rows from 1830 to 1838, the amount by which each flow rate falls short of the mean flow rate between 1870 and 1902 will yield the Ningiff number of 2.7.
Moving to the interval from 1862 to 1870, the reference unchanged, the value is 3.3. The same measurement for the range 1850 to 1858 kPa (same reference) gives 5.6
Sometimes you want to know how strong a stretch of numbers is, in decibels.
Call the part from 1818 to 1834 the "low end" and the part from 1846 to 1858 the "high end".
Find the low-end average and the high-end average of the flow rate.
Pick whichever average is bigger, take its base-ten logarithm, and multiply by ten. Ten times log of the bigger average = 18.0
